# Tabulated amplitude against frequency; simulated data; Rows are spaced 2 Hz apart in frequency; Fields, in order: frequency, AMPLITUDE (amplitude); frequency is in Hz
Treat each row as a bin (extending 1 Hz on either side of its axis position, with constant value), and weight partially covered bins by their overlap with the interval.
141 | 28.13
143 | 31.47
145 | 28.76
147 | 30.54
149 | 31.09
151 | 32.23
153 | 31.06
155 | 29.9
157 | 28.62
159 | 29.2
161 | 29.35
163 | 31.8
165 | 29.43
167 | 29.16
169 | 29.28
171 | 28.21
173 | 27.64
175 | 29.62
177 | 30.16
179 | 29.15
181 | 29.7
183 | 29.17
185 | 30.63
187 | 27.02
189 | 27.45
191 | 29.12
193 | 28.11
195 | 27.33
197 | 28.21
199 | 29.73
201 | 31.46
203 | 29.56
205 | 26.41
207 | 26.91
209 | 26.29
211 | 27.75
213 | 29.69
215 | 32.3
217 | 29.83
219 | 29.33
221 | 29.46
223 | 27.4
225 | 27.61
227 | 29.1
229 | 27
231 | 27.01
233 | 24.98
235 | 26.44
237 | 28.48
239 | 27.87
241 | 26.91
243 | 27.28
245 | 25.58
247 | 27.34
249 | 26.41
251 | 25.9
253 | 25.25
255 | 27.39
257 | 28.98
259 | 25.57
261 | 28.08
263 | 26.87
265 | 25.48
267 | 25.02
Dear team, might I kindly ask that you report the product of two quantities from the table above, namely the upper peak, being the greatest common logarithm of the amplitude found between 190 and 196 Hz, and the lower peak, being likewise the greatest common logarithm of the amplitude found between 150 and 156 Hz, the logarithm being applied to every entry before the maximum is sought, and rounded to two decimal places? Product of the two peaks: 2.21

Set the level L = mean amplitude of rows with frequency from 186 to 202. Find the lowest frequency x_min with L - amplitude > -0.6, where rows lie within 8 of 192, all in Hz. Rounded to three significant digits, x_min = 187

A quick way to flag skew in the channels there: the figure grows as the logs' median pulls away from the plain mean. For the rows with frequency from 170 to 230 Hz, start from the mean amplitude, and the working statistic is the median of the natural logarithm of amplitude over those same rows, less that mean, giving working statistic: -25.3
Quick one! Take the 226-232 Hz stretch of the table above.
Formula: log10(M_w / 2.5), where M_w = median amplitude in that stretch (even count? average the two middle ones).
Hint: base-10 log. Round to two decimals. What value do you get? 1.03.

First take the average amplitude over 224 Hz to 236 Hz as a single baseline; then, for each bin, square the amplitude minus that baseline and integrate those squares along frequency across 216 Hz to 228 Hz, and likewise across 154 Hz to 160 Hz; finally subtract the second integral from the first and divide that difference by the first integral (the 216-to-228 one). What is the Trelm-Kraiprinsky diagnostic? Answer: 0.35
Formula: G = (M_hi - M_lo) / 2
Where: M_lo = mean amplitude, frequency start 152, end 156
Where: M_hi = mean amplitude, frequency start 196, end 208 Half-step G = -0.88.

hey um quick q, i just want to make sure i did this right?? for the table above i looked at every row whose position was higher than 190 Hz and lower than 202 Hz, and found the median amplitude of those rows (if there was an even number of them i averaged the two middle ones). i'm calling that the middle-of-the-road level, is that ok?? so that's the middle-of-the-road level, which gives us 28.7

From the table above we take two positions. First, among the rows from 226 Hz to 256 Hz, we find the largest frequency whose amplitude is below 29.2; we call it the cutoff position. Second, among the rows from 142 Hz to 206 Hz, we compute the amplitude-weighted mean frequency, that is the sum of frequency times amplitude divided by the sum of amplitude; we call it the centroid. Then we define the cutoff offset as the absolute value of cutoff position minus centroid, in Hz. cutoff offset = 81.4 Hz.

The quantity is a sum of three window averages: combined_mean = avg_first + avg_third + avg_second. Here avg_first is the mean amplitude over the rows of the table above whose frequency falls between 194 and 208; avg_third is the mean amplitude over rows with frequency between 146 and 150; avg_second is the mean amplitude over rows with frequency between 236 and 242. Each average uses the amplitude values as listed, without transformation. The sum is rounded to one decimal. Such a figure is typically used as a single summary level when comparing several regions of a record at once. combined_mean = 87.1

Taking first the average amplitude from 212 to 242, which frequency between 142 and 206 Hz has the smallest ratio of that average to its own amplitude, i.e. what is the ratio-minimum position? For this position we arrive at 151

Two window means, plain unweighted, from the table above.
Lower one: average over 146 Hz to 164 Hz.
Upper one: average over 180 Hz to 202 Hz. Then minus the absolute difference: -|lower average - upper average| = -1.5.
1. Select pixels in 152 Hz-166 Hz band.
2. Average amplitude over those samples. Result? 29.9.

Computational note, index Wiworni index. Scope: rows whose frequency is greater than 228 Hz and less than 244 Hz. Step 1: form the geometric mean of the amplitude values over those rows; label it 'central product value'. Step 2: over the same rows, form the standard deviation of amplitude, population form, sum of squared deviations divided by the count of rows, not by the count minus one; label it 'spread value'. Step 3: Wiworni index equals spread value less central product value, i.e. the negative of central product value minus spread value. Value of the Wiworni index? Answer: -26.0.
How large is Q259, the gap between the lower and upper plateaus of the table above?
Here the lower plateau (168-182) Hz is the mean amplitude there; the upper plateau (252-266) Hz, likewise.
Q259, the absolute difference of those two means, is 2.3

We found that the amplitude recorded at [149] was 31.09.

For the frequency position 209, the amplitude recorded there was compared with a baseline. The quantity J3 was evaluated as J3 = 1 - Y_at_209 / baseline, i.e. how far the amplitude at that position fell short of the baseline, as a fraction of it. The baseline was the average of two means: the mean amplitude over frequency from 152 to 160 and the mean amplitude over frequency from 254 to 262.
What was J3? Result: 0.081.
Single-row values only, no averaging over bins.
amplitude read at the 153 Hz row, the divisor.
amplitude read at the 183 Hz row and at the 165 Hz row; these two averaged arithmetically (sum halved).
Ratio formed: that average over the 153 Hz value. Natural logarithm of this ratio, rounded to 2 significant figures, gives -0.058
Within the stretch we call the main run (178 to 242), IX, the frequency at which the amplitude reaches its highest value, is 215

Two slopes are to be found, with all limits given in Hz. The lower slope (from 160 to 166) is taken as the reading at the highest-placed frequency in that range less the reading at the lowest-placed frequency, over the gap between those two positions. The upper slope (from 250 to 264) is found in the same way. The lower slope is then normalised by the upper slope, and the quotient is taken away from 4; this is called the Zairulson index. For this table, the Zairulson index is 3.8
